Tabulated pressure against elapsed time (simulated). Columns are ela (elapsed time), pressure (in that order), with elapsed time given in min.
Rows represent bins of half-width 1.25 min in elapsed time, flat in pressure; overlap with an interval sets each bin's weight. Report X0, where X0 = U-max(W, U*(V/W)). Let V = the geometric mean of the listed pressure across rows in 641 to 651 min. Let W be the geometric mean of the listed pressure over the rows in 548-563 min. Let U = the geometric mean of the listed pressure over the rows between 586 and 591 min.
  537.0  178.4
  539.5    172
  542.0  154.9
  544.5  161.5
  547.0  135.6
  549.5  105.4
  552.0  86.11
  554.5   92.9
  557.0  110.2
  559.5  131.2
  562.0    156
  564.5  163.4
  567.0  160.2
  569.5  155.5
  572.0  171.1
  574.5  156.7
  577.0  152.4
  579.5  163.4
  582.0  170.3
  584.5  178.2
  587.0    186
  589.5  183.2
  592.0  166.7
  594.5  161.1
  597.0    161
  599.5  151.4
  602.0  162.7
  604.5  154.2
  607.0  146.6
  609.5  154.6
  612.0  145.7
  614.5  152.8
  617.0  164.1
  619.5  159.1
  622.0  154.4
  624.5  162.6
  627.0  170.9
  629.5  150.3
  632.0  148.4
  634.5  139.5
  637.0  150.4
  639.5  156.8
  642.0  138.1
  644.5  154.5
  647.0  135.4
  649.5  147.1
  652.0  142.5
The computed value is -54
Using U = 185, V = 144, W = 111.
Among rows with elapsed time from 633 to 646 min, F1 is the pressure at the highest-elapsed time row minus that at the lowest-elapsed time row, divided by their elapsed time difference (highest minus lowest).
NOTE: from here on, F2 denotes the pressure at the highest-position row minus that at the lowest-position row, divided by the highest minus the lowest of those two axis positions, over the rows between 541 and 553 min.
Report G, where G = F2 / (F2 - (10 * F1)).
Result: 0.31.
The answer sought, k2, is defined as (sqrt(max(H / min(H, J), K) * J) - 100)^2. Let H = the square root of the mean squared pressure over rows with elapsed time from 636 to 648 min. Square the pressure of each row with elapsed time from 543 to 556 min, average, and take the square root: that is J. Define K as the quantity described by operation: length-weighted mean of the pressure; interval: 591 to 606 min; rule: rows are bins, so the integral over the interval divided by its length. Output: 1446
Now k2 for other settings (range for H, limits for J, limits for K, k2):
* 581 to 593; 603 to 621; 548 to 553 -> 528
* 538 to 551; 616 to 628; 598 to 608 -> 3381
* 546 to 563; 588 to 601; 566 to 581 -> 3908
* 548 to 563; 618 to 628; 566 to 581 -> 3715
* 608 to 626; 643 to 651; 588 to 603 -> 3027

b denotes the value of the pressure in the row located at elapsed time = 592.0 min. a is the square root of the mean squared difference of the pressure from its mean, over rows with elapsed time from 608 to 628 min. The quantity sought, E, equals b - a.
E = 159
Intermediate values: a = 7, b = 166.7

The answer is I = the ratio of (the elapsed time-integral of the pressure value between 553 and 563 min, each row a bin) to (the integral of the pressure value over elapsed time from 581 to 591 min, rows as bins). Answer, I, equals 0.67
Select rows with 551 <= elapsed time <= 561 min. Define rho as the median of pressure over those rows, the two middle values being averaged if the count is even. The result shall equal 102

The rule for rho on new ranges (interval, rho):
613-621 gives 159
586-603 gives 163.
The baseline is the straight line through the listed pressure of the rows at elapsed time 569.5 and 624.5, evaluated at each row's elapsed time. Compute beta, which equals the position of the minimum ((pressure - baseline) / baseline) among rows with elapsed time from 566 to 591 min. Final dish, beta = 577.0 min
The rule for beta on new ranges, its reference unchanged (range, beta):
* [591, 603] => 599.5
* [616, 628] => 622.0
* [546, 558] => 552.0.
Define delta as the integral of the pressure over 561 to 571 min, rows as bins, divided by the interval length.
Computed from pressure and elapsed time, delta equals 159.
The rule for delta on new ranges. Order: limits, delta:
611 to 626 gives 157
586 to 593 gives 179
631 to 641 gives 149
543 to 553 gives 124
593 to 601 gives 158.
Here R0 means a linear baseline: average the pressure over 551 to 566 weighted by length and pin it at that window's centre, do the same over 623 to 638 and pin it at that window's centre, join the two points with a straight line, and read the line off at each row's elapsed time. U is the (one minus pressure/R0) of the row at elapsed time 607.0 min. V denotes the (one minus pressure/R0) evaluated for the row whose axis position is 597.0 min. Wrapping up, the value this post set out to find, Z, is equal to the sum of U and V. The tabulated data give -0.17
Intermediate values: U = -0.017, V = -0.15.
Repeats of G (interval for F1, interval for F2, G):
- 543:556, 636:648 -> -0.02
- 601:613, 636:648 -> -0.10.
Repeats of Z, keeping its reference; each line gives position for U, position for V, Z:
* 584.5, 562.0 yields -0.56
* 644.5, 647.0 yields 0.19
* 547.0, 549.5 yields 0.00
